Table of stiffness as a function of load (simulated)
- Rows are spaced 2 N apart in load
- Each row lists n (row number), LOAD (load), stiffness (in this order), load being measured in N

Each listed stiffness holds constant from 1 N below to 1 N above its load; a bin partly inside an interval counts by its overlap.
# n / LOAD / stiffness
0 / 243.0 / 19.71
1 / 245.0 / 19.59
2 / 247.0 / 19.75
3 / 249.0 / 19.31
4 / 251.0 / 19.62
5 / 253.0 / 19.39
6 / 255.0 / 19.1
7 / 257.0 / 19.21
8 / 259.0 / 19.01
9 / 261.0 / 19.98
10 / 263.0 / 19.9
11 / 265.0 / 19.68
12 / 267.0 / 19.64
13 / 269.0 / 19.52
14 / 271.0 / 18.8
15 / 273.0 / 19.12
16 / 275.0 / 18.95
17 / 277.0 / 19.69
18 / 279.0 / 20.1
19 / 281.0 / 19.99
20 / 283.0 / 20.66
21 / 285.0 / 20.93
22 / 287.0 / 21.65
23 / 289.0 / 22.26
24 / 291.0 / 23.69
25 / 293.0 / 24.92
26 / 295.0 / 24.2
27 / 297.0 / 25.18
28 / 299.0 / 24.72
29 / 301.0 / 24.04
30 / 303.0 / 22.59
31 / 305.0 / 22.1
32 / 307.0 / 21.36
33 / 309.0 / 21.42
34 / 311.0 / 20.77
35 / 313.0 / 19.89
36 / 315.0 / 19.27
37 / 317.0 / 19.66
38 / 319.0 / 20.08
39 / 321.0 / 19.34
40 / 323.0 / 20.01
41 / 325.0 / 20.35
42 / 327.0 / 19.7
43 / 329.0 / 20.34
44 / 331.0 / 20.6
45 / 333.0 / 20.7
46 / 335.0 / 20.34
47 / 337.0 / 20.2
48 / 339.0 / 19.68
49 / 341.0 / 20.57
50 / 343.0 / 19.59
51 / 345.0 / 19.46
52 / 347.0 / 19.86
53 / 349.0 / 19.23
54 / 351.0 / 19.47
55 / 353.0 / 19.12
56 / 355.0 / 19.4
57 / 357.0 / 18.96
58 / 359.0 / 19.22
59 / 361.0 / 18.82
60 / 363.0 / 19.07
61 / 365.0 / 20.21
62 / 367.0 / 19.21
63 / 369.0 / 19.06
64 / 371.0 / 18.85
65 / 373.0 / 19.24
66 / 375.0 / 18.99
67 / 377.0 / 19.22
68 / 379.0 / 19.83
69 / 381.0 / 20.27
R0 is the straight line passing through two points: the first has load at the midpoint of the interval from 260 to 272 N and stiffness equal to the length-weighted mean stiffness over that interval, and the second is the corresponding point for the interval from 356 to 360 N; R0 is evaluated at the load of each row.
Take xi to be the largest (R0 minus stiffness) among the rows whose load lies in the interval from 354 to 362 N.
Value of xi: 0.3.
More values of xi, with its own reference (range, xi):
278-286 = -0.5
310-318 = 0.1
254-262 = 0.6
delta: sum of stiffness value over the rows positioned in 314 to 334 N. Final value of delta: 200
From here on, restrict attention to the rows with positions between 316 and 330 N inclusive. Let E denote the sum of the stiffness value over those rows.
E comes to 139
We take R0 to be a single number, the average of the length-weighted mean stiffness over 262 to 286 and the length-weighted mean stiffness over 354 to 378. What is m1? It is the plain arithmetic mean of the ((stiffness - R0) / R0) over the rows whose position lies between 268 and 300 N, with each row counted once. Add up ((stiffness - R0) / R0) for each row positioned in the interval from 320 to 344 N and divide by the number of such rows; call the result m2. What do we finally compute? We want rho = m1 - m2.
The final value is 0.07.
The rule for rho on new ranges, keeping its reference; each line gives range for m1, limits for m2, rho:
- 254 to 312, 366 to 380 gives 0.10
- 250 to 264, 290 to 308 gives -0.22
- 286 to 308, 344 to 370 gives 0.21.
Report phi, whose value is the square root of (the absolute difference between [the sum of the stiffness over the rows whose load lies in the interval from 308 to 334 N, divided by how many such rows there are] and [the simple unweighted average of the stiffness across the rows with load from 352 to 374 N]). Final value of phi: 1.0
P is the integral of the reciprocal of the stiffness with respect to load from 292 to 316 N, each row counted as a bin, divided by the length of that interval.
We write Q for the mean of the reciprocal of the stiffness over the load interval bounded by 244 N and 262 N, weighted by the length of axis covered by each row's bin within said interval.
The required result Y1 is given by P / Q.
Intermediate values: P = 0.0447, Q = 0.0515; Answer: 0.87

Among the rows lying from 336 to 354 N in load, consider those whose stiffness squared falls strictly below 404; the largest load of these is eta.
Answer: 353.0 N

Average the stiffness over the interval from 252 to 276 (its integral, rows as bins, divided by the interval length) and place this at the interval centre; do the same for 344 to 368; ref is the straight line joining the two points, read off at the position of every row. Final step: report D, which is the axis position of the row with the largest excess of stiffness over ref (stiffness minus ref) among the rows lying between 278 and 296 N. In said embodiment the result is 293.0 N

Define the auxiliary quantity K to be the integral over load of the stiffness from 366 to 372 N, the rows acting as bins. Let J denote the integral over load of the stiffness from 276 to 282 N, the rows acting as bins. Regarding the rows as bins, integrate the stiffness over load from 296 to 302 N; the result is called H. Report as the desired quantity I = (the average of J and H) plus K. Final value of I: 248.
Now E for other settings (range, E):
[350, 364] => 134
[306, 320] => 142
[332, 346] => 141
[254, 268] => 137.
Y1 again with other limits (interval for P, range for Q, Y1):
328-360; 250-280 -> 0.98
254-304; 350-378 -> 0.92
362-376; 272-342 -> 1.09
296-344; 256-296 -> 0.98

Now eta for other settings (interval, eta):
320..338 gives 327.0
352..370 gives 369.0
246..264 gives 263.0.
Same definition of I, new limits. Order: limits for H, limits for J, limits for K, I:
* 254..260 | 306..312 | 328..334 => 244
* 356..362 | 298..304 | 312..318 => 246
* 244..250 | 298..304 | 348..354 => 246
